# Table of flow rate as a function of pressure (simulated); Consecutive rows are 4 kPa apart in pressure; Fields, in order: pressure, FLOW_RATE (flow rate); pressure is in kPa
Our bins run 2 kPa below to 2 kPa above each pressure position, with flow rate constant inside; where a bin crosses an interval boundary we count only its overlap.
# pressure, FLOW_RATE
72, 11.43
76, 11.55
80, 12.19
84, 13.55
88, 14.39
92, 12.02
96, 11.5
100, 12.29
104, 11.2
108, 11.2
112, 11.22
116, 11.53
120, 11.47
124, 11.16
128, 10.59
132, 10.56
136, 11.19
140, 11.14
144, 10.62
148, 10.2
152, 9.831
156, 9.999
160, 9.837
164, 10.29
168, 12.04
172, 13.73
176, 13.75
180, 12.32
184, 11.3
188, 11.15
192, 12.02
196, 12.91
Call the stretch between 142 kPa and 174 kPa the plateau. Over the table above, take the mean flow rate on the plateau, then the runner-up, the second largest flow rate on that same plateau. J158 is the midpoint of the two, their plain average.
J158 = 11.4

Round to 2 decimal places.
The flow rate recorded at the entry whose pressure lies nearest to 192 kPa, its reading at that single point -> 12.02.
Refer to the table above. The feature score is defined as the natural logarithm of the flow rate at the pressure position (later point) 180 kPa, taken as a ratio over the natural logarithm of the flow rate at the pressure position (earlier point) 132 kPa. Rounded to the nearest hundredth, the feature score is 1.07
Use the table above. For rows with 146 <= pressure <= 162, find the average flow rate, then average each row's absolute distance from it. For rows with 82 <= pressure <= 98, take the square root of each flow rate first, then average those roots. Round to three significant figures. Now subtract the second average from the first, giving -3.45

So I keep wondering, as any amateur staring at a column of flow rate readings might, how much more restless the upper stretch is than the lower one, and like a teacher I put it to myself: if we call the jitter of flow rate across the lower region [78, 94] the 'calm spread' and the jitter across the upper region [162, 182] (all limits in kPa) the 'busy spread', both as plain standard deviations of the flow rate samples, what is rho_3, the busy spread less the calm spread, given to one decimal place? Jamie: 0.3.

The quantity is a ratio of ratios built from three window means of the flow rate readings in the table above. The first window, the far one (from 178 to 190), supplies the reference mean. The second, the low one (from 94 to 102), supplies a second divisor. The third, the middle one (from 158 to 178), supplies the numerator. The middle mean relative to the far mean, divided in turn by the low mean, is 0.087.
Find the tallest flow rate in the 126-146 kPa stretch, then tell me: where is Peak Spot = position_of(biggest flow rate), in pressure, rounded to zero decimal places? 136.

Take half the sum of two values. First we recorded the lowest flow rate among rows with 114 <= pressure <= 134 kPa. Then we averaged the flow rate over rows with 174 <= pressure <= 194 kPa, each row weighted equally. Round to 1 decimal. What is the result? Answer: 11.3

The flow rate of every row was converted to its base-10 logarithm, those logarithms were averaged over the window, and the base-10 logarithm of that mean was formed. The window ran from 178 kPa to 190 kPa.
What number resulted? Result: 0.027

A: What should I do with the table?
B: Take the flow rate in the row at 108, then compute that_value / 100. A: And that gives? 0.112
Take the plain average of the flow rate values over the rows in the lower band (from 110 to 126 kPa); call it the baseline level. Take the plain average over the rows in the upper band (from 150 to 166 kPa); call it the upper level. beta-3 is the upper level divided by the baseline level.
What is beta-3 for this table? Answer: 0.88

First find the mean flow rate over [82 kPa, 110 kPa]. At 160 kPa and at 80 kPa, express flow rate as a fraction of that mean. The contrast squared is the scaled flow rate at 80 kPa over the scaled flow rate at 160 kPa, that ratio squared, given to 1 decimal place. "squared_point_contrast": 1.5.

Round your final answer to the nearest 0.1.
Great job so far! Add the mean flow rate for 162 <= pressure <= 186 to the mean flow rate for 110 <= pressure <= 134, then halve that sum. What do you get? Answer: 11.7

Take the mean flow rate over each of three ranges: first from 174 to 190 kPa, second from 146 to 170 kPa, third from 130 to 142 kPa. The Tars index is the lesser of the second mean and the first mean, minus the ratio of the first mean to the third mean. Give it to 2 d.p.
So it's 9.26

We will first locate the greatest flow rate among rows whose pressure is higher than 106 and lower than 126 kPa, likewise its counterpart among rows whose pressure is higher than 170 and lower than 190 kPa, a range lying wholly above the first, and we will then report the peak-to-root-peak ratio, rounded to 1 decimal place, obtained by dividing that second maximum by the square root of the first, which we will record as 4.0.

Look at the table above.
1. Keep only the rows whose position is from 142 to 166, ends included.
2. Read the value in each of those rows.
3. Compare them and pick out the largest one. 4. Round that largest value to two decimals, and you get 10.62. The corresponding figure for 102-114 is 11.22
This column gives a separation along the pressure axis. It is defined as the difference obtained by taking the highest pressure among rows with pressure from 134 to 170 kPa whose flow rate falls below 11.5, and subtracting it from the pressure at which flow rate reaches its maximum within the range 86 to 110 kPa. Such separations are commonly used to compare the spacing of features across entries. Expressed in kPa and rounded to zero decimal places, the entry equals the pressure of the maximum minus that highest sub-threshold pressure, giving -76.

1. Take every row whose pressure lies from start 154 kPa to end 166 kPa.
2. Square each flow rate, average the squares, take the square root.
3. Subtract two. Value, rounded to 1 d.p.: 8.0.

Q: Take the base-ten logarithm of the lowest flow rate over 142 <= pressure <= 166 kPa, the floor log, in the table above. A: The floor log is 0.99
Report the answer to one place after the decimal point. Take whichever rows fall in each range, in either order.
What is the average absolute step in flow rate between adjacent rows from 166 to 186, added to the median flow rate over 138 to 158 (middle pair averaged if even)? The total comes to 11.2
